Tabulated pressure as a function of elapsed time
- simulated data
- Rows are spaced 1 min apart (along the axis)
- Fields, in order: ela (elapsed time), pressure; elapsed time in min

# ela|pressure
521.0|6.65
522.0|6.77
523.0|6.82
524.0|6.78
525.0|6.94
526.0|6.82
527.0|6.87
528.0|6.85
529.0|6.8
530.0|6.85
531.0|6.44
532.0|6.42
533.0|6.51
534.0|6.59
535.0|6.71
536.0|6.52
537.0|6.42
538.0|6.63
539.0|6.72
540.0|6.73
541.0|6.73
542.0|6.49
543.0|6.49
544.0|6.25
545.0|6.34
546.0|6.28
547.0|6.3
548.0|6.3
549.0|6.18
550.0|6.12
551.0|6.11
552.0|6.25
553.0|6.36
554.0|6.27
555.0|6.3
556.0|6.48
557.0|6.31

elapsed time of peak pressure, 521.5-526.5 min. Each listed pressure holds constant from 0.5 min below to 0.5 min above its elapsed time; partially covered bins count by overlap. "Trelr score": 525.0 min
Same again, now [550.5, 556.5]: 556.0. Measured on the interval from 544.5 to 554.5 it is 553.0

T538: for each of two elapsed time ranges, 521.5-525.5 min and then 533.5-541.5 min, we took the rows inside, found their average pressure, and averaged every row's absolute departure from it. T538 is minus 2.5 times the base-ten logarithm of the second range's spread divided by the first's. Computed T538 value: -0.53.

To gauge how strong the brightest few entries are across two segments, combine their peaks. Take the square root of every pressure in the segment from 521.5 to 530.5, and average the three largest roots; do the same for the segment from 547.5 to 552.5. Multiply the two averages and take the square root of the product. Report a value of 2.56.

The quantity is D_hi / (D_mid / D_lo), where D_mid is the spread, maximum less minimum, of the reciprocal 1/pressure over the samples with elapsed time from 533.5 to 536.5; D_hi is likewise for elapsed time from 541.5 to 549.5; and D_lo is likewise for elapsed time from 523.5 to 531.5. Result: 0.020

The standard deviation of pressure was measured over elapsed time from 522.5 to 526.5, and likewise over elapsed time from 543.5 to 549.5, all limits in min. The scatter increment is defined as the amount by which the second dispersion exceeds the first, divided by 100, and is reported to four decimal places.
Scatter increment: -0.0001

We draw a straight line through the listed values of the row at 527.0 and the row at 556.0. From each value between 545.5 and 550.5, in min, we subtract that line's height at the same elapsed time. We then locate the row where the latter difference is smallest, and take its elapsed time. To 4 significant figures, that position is 550.0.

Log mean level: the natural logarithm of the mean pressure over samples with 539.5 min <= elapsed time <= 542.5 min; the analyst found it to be 1.89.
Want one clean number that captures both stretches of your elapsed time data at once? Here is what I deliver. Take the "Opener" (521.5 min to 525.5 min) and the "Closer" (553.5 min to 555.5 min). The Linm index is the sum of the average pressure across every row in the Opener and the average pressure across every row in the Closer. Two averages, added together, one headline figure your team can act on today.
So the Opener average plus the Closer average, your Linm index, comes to 13.11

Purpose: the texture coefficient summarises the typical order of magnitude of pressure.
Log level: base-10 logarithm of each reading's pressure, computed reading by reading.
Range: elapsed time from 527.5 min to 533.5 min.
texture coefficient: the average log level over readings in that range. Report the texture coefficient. 0.822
